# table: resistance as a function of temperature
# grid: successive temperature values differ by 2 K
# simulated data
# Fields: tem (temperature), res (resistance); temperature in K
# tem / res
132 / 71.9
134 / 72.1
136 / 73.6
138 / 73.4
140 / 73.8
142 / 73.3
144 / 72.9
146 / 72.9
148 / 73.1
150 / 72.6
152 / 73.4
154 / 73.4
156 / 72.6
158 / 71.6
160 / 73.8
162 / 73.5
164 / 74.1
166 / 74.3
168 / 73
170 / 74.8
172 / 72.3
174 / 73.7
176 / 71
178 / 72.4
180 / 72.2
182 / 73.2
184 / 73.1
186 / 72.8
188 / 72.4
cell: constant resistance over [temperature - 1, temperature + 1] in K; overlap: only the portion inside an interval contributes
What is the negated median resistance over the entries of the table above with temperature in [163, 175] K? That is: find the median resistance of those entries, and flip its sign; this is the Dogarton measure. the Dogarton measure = -73.9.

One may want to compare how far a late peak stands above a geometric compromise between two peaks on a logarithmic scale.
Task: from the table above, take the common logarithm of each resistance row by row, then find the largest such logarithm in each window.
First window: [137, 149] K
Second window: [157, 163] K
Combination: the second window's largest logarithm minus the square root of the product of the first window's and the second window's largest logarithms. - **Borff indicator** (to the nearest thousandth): 0.000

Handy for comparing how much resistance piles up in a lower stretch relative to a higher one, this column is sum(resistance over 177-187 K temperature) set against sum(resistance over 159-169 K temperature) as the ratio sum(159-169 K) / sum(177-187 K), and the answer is 1.014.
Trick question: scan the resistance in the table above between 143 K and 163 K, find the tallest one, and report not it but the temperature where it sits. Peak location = 160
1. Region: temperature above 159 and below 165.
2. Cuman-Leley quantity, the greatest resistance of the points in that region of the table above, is 74.1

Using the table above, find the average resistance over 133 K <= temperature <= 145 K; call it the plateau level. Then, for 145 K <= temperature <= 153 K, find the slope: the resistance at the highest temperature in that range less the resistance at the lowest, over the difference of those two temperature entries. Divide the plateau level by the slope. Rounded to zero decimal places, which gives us 878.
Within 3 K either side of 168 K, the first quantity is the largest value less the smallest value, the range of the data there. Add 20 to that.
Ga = 21.8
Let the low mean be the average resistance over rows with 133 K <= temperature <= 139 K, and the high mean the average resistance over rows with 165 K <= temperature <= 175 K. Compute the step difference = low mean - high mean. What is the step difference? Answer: -0.6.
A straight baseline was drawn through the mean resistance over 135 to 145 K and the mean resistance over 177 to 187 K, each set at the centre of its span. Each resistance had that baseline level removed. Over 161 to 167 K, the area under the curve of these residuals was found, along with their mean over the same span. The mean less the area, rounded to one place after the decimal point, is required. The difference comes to -4.7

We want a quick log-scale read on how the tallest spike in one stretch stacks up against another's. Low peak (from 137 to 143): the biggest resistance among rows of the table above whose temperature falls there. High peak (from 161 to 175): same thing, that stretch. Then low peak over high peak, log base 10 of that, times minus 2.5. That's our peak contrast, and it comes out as 0.015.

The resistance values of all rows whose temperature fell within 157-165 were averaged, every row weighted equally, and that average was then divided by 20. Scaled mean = 3.66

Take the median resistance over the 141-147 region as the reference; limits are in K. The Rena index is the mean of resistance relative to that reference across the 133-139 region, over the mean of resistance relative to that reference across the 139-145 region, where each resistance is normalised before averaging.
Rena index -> 1.00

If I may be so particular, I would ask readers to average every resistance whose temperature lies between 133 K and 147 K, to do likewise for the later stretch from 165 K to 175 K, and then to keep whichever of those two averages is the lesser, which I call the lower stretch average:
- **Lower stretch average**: 73.1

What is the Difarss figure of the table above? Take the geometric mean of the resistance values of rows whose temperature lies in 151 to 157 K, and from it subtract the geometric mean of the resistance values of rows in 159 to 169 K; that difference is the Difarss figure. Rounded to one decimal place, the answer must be -0.6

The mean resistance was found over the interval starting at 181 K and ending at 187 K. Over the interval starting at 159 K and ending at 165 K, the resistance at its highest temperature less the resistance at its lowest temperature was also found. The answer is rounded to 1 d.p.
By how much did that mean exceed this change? 72.7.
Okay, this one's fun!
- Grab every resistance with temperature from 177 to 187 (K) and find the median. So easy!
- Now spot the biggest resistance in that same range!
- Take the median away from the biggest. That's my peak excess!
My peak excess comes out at 0.40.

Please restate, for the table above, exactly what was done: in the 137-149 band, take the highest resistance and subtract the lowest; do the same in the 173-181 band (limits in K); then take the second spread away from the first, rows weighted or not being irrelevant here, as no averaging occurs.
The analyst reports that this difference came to -1.8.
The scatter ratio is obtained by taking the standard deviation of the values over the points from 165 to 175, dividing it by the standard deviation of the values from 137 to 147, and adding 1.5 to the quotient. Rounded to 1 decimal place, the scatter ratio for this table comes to 4.1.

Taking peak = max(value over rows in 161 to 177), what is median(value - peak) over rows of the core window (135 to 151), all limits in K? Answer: -1.60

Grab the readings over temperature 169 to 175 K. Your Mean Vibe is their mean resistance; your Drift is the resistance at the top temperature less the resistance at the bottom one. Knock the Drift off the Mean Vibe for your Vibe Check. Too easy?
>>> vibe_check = 74.70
